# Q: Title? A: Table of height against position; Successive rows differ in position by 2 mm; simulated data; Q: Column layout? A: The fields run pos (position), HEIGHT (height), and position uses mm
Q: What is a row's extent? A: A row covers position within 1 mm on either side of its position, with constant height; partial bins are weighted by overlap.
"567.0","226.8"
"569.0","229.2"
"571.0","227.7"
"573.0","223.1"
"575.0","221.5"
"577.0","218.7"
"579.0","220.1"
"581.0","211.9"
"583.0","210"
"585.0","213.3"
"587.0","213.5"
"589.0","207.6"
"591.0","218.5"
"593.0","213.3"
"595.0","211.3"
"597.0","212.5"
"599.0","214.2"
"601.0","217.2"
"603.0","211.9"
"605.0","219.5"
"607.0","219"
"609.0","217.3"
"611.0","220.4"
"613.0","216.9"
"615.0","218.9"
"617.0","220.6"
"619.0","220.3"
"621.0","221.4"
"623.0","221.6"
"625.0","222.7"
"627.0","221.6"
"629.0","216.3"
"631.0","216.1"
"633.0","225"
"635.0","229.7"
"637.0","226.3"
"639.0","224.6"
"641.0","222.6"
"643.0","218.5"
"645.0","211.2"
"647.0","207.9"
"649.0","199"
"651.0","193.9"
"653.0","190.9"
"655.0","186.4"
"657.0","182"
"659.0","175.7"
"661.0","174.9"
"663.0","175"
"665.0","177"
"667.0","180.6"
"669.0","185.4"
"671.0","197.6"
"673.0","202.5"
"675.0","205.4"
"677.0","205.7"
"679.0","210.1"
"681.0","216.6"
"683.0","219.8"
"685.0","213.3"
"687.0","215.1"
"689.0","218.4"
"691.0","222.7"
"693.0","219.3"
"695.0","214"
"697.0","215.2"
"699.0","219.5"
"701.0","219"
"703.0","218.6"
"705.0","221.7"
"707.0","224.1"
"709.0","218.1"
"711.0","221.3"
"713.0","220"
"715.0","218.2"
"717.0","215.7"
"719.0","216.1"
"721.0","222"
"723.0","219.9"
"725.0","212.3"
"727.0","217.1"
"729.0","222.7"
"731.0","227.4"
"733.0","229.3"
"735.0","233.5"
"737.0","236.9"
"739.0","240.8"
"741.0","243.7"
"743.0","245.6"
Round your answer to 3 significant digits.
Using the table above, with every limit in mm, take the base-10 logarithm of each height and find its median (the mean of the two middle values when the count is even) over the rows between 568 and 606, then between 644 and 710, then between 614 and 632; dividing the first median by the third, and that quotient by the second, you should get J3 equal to 0.428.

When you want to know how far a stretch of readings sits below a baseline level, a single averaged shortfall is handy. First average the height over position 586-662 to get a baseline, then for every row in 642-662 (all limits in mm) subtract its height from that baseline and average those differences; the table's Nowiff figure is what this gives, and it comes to 18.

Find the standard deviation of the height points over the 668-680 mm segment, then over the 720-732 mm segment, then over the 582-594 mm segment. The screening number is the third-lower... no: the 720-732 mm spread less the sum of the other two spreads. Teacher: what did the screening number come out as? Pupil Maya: -7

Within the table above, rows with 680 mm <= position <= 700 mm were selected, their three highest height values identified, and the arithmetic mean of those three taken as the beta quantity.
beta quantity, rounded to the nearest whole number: 221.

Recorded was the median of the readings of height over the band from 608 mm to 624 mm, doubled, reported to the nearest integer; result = 441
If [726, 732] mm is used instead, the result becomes 445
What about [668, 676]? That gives 400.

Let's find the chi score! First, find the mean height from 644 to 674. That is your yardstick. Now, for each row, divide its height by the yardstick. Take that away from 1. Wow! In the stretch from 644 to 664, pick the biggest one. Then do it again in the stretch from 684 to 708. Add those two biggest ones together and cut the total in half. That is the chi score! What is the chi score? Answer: -0.025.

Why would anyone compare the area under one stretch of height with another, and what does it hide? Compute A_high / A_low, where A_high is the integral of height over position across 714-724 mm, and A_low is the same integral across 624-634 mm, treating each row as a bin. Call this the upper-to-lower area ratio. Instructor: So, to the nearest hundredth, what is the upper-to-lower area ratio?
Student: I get 0.99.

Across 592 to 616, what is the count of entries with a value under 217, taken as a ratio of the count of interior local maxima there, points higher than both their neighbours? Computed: 2.0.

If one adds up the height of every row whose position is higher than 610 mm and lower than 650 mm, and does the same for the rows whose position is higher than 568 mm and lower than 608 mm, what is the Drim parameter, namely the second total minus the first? -48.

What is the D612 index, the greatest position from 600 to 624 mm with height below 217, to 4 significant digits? 613.0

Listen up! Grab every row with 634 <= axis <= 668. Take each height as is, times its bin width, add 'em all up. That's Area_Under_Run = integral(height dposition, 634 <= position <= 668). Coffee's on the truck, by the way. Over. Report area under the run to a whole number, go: 6752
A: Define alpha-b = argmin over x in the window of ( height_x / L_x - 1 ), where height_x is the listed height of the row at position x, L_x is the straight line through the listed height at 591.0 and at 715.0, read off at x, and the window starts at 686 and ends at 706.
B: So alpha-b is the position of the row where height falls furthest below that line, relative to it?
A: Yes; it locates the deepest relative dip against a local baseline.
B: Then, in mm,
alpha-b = 695.0 mm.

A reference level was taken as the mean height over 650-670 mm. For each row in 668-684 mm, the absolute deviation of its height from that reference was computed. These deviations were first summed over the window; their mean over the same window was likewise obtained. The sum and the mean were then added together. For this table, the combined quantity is 209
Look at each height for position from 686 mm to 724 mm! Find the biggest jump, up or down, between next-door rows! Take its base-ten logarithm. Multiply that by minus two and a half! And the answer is -1.9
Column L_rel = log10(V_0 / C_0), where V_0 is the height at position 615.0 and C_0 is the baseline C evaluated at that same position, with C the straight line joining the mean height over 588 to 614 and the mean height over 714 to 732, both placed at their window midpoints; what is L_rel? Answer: 0.006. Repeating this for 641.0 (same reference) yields 0.012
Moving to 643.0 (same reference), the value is 0.004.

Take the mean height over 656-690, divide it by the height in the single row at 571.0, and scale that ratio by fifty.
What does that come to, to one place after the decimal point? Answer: 43.3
